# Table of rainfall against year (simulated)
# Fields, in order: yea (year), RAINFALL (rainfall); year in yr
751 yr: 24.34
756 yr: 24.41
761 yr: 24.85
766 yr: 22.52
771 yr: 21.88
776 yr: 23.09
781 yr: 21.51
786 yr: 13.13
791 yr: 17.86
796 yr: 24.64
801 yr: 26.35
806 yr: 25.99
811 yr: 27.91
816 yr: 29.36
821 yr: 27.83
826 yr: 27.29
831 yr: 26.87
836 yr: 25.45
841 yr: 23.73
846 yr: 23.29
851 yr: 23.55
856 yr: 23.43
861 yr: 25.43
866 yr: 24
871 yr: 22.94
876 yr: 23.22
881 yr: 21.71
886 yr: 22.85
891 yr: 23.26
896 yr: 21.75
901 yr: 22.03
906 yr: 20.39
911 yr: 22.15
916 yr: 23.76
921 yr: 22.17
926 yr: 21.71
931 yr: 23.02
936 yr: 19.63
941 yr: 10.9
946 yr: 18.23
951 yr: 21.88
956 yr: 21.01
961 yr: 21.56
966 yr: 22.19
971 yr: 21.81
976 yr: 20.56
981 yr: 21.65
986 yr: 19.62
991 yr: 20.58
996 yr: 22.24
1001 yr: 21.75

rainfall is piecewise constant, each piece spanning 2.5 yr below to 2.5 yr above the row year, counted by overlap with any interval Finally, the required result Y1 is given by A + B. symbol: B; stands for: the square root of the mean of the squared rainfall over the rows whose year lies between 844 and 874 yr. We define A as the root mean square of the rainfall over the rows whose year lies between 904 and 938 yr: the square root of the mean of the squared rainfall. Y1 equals 46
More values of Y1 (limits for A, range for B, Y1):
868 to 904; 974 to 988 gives 43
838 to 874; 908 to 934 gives 46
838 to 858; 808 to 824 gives 52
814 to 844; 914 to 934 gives 49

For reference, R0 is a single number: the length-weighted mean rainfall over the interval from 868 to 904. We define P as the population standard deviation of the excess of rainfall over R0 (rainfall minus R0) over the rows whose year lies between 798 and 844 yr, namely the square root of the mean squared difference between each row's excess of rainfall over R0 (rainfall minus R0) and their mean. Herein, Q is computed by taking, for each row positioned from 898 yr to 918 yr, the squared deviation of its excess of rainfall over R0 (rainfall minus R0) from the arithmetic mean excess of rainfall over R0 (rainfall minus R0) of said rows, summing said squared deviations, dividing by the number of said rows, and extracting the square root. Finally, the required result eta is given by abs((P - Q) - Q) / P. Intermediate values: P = 1.5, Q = 1.2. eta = 0.55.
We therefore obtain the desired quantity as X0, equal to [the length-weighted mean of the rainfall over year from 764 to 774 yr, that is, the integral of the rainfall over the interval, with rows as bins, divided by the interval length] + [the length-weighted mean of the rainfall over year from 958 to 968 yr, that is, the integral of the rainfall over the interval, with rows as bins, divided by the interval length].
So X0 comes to 44.0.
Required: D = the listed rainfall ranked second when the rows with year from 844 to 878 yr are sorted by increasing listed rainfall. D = 23.22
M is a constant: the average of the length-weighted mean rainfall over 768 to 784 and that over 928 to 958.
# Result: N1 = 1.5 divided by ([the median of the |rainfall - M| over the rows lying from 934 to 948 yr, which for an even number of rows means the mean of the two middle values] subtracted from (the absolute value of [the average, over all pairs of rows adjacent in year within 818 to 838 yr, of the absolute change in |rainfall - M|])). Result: -1.0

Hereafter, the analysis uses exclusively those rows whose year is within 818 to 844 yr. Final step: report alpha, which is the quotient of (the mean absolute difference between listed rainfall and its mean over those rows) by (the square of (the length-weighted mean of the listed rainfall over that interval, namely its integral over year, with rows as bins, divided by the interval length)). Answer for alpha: 0.0019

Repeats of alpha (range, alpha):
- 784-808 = 0.0104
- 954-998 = 0.0016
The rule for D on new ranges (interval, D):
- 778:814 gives 17.86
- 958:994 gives 20.56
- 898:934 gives 21.71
